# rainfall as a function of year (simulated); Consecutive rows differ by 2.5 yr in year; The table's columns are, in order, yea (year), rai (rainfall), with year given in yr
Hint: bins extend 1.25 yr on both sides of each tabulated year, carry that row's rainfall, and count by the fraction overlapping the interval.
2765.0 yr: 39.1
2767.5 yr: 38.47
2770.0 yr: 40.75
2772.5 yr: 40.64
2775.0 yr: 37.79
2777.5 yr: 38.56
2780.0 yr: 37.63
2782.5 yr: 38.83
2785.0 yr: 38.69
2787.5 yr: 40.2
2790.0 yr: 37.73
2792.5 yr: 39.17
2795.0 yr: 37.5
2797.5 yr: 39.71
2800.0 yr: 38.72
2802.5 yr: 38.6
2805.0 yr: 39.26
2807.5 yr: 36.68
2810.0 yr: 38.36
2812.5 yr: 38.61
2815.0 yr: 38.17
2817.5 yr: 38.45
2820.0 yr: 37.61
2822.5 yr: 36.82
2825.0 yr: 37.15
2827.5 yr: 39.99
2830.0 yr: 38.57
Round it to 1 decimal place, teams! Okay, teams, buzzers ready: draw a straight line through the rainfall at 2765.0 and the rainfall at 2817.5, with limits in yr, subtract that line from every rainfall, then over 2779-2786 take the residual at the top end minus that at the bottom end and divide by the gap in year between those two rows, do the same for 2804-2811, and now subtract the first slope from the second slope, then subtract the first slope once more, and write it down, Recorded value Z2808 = -0.6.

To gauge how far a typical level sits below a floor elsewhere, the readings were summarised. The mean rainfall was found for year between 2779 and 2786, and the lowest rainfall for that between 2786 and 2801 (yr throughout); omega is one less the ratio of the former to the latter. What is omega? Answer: -0.024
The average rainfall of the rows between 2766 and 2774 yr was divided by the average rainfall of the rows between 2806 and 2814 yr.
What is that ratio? 1.05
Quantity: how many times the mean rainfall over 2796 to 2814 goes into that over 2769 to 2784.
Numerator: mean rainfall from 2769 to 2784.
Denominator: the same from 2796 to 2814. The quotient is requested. 1.012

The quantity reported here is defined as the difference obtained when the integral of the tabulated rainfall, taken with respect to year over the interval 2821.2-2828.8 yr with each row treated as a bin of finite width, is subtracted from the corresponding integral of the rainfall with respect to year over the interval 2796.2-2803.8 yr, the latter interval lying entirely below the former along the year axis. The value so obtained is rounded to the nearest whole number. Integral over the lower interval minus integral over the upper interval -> 8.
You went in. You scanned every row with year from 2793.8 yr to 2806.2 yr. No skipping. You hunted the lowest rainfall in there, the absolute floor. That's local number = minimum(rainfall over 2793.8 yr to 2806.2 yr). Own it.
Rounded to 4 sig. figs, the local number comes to 37.50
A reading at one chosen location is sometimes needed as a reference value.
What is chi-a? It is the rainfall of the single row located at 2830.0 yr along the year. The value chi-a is 38.57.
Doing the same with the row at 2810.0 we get 38.36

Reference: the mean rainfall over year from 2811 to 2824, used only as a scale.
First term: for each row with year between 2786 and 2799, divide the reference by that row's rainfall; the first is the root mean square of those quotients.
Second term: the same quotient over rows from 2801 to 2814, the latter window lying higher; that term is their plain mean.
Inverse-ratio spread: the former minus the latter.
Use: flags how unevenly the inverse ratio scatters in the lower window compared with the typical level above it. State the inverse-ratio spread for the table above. -0.014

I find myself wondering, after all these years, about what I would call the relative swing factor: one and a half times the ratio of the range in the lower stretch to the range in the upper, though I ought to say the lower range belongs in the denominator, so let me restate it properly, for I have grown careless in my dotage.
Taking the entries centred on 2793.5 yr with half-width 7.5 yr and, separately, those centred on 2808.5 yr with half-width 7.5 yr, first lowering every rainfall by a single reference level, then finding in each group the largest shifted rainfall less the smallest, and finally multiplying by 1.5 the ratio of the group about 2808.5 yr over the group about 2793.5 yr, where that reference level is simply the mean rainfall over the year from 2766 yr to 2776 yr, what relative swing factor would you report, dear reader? 1.43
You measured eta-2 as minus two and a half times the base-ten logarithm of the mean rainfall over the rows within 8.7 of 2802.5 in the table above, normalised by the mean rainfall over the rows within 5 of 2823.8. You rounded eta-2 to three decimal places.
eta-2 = -0.015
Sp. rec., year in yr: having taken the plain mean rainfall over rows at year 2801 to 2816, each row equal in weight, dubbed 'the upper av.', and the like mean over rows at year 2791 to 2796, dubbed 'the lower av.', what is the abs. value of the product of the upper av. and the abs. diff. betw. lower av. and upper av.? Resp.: 2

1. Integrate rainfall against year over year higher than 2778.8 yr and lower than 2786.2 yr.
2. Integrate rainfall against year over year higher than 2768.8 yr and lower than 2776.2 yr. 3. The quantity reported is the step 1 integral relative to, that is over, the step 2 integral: 0.966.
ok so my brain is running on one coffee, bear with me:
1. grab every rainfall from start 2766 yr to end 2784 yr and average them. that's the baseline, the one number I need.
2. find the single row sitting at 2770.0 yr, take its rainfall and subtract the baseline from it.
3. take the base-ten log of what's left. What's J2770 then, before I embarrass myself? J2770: 0.25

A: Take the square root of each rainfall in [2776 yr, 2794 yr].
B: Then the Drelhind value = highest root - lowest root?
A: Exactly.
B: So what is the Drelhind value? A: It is 0.206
